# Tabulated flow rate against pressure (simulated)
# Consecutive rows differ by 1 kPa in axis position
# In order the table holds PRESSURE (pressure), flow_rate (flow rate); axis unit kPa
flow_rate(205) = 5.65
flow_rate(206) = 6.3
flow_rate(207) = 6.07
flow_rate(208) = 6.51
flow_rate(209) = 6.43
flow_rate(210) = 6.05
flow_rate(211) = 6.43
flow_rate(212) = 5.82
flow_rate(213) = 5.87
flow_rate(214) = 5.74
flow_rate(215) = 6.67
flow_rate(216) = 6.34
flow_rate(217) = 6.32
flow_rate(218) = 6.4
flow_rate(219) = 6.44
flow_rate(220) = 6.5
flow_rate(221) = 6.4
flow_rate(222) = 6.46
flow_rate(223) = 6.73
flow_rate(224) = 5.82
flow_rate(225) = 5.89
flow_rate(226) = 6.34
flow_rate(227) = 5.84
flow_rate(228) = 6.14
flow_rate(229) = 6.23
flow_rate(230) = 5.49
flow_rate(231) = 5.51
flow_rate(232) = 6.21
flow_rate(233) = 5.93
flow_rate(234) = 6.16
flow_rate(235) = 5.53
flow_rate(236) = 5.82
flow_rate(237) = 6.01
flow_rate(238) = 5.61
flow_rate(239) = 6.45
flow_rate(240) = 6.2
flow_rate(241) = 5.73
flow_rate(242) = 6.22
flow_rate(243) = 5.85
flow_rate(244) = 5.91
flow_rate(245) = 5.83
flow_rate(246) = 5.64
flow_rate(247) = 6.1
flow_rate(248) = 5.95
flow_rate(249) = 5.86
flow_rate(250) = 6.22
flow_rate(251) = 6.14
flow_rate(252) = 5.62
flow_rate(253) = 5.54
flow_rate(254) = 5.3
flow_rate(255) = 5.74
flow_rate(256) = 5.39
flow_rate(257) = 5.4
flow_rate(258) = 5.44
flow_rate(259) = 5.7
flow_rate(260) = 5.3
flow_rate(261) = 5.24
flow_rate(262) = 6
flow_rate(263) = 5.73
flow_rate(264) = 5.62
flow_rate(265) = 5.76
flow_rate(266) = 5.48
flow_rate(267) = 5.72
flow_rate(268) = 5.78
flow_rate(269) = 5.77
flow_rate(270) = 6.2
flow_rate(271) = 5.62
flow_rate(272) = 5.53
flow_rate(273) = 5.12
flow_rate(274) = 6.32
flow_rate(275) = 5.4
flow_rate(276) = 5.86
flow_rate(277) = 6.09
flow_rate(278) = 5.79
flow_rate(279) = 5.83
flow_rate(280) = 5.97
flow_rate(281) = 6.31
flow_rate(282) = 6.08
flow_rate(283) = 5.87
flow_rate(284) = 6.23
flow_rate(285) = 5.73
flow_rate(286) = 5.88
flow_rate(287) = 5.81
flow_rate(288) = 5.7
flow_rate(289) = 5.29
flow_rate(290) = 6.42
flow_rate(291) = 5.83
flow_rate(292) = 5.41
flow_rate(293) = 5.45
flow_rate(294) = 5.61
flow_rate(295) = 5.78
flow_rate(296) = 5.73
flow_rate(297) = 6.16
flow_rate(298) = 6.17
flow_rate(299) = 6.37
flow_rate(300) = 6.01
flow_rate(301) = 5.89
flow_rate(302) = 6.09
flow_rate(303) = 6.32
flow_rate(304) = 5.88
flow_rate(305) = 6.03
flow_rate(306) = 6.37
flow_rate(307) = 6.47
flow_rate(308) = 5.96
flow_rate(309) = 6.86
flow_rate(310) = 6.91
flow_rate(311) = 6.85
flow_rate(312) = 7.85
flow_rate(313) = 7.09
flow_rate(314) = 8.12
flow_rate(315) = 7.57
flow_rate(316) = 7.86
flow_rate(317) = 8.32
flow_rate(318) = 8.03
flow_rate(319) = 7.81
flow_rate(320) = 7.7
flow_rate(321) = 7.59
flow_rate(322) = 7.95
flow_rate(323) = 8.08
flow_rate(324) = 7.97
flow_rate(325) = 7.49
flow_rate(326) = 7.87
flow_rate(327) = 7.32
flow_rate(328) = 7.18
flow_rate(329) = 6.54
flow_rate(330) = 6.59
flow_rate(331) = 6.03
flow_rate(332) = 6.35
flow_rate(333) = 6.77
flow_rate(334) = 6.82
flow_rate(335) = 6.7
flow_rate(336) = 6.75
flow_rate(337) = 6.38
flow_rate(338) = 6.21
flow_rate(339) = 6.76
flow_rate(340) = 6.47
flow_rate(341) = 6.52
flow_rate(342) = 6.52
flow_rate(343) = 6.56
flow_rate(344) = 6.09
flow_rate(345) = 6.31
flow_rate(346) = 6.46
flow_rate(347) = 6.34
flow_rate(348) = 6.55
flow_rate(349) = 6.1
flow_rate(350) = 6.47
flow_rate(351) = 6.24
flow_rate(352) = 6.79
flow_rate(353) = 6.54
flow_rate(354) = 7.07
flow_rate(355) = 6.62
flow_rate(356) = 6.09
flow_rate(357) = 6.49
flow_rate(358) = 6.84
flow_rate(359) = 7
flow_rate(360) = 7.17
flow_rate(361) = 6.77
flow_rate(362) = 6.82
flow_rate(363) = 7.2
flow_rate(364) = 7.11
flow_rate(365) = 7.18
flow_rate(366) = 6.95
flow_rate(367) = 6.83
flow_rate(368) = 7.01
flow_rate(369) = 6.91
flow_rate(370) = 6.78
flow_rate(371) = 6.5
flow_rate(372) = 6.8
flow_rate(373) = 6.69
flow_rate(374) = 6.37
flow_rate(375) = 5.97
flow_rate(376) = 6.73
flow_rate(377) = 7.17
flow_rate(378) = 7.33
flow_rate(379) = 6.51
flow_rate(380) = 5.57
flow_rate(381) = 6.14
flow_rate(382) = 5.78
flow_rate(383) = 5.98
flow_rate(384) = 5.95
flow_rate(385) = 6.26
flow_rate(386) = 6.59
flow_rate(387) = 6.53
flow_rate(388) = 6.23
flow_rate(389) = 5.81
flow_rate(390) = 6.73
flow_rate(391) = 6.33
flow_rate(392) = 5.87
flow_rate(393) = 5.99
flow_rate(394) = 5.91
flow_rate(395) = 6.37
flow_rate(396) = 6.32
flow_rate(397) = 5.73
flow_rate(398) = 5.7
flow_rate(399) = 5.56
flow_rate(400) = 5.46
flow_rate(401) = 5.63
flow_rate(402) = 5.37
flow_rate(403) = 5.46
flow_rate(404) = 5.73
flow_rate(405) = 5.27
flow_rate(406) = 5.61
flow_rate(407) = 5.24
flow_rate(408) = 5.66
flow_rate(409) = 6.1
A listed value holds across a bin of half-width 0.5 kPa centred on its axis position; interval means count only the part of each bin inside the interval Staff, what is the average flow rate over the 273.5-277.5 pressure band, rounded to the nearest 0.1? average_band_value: 5.9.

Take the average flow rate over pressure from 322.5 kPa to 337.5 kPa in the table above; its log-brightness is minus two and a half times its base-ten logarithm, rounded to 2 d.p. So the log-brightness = -2.11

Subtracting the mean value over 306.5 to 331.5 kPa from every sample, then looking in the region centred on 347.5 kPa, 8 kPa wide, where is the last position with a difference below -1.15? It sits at 349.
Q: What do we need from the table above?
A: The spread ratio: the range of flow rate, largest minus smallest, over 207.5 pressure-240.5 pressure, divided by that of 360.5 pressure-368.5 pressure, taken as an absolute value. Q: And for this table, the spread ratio 2.88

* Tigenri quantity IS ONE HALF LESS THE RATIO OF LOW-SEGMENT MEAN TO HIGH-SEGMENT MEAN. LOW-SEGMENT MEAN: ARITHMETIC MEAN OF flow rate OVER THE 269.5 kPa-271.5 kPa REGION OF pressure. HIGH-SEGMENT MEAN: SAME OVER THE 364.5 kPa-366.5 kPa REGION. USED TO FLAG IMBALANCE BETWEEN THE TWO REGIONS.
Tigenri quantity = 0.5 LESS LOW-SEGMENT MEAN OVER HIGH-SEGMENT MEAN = -0.34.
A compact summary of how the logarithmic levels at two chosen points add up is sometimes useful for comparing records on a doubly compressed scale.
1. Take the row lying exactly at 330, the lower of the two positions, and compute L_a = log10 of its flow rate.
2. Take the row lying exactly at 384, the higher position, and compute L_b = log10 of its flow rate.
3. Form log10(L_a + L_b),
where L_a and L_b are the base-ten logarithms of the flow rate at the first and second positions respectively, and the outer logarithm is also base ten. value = 0.202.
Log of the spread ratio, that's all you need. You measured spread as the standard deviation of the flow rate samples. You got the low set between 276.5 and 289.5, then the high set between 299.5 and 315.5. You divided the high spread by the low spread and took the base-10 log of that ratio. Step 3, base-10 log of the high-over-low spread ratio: 0.44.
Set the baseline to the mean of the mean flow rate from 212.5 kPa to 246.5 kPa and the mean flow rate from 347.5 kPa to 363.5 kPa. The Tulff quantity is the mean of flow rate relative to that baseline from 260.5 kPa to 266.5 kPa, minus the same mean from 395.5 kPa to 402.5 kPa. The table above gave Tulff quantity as -0.04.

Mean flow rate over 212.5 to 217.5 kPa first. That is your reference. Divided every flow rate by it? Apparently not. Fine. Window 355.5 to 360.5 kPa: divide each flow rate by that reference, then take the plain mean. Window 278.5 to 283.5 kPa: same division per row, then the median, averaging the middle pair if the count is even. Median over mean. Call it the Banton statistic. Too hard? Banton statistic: 0.89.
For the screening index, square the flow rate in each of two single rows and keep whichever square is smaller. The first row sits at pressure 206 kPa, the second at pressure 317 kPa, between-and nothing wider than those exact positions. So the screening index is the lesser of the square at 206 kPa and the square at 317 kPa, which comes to 39.7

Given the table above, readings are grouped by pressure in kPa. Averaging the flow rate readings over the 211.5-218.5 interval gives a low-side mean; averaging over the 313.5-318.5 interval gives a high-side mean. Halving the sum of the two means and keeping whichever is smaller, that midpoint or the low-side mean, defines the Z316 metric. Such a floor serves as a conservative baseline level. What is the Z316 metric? 6.2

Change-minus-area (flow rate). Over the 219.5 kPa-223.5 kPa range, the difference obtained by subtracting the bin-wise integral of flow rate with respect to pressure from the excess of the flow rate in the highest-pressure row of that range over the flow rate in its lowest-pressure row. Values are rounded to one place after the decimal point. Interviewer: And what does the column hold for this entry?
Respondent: -25.9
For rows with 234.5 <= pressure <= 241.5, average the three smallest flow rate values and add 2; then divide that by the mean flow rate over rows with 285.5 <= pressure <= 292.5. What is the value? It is 1.32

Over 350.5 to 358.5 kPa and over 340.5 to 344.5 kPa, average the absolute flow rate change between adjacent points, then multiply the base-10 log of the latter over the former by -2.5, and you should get 1.0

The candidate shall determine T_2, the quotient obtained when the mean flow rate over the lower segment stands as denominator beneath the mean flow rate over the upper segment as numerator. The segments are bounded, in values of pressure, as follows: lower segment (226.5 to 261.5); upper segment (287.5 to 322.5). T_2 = 1.14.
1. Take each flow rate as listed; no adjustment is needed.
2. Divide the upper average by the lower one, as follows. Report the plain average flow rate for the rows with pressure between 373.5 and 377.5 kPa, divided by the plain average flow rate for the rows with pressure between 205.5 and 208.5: 1.04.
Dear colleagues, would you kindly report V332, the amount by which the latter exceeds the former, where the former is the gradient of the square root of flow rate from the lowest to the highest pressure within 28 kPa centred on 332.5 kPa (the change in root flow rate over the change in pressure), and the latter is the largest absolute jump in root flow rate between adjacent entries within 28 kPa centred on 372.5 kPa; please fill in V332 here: 0.201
